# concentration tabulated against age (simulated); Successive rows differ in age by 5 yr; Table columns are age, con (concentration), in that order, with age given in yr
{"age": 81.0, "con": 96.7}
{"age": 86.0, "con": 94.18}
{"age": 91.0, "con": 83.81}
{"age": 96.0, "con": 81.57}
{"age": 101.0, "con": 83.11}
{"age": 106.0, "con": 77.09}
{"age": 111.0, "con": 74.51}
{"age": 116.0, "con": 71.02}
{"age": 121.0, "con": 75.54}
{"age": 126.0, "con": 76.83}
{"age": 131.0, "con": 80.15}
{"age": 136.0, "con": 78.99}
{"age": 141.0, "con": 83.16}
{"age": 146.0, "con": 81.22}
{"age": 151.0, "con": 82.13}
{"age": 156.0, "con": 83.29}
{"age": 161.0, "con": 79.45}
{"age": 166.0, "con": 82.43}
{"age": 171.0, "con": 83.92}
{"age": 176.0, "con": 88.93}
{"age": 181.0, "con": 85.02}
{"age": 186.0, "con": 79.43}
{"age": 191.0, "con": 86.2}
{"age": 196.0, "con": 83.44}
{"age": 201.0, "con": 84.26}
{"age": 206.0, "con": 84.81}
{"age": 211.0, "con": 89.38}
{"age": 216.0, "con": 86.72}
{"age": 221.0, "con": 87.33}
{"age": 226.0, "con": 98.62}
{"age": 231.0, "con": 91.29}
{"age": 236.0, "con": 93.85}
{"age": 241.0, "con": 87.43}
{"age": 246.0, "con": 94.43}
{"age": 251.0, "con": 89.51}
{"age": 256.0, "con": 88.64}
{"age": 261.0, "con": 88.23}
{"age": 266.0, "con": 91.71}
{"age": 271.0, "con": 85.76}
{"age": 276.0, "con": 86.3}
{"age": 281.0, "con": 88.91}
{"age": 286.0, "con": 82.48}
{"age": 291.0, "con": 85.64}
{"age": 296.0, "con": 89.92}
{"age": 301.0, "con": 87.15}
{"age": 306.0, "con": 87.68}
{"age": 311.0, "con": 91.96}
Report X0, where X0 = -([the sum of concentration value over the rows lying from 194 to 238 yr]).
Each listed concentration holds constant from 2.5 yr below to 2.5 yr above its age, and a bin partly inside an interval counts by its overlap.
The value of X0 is -800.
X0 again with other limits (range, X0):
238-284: -801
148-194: -751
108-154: -704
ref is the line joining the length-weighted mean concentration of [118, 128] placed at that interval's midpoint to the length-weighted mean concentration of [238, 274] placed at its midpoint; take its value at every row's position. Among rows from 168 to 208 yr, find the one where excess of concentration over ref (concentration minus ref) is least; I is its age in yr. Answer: 186.0 yr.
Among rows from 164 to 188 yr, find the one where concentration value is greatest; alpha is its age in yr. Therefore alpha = 176.0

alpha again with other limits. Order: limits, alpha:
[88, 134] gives 91.0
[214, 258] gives 226.0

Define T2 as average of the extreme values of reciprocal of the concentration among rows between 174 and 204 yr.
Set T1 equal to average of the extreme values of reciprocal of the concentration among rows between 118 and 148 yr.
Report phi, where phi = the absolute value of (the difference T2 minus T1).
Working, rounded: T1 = 0.0126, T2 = 0.0119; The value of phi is 0.0007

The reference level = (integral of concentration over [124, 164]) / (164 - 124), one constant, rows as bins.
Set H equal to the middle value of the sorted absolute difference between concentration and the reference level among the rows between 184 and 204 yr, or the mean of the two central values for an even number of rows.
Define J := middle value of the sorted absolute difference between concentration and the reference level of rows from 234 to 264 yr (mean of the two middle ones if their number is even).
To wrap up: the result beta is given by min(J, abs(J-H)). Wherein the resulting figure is 5.2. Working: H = 3.1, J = 8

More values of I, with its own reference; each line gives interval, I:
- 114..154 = 116.0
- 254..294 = 286.0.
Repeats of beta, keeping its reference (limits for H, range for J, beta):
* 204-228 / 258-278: 0.1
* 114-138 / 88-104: 1.5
